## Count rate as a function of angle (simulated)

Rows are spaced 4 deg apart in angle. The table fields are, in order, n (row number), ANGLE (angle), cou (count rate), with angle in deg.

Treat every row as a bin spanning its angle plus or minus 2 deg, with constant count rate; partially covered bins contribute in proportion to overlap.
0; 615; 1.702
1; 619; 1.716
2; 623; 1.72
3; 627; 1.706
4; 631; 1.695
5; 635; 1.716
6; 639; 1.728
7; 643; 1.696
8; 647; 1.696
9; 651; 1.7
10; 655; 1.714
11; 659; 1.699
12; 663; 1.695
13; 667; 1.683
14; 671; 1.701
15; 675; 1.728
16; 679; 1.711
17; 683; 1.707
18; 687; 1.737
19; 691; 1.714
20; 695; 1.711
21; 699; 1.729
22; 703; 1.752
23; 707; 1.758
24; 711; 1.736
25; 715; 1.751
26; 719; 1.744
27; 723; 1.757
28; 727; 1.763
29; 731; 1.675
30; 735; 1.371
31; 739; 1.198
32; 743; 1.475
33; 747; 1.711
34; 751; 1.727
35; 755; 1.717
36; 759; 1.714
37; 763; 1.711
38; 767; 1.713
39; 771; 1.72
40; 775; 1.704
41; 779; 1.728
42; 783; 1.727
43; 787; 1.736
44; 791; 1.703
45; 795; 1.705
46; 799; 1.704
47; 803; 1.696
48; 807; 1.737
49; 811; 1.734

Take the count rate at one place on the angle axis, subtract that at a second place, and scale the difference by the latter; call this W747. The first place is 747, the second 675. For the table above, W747 -0.010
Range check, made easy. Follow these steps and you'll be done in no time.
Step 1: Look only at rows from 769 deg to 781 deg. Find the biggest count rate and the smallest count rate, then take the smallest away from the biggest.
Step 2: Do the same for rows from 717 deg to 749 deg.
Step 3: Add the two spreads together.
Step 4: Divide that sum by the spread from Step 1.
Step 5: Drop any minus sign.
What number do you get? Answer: 24.5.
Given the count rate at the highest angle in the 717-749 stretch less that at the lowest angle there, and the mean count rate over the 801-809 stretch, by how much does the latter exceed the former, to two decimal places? 1.75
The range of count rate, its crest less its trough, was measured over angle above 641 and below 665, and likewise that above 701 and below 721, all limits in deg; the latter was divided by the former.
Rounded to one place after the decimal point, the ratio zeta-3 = 1.2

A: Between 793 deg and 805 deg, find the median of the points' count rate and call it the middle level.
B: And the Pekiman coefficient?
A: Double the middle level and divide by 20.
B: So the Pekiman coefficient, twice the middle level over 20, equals 0.1704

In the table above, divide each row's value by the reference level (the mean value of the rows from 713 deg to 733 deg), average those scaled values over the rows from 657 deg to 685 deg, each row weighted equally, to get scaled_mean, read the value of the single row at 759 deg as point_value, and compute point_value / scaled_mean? 1.75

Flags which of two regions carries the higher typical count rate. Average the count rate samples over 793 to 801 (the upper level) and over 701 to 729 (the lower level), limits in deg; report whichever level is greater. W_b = 1.75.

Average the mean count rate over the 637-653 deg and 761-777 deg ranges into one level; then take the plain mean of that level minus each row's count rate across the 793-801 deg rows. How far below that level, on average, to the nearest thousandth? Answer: 0.004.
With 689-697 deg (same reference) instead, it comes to -0.004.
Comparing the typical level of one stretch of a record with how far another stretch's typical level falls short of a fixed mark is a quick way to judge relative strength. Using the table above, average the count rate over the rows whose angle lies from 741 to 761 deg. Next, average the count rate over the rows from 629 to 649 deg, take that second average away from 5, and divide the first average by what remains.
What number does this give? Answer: 0.507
